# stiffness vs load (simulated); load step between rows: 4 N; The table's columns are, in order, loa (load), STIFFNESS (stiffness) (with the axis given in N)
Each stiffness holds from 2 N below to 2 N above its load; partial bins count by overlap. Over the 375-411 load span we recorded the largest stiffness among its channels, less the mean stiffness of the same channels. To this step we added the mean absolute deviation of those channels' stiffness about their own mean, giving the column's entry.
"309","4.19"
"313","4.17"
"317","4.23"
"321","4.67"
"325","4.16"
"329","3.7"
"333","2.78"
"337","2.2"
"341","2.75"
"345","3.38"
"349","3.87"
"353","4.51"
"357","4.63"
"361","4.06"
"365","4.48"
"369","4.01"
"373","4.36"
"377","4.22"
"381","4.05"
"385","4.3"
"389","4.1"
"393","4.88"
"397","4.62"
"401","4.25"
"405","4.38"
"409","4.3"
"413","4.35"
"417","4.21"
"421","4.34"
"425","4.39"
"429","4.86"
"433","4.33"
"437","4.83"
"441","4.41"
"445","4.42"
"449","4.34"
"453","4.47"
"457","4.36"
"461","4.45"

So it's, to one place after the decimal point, 0.7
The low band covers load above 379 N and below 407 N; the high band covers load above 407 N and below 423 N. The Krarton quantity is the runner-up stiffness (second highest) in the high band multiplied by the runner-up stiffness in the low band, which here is 20.1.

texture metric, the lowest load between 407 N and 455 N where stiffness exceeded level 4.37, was 425 N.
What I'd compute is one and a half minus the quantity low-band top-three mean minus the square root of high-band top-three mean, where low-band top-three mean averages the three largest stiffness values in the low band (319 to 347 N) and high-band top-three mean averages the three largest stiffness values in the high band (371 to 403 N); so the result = -0.53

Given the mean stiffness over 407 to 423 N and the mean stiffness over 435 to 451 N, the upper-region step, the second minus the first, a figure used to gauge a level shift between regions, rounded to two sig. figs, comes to 0.20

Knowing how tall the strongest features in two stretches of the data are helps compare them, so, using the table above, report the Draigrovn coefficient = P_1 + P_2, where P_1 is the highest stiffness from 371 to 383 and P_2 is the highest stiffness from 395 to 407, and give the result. 9.0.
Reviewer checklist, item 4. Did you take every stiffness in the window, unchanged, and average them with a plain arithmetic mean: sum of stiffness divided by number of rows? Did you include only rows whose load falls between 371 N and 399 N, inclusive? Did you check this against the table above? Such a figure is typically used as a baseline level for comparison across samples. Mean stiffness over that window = 4.36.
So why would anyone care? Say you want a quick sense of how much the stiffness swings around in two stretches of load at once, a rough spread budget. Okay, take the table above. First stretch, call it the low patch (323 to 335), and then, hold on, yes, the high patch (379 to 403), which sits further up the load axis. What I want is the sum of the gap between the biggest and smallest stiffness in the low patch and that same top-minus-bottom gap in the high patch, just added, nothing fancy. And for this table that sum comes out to 2.2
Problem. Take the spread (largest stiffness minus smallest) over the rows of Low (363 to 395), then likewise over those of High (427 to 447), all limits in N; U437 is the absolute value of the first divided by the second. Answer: 2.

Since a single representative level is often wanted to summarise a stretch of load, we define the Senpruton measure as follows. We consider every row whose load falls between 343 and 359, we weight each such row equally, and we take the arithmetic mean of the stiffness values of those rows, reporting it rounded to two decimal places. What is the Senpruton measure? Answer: 4.10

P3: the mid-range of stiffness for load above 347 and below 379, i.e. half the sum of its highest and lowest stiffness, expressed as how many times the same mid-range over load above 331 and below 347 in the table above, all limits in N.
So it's 1.5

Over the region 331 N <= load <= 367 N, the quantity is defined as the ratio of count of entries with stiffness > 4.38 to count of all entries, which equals 0.33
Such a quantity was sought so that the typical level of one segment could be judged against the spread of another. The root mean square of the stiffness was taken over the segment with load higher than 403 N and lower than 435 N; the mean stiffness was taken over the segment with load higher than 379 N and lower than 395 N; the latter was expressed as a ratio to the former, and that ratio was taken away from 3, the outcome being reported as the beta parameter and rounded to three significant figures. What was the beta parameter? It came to 2.02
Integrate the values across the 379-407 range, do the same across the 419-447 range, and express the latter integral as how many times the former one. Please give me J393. 1.03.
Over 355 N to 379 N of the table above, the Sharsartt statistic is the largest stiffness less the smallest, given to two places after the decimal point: 0.62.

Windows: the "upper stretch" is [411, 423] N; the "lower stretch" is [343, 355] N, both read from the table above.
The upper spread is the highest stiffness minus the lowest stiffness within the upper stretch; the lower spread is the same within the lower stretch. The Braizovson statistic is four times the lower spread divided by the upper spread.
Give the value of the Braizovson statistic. 32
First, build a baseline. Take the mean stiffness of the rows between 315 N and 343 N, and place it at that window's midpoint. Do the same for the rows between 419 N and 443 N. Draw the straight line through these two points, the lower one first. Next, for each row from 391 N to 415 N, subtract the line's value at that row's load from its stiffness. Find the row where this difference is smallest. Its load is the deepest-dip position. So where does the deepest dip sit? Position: 409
